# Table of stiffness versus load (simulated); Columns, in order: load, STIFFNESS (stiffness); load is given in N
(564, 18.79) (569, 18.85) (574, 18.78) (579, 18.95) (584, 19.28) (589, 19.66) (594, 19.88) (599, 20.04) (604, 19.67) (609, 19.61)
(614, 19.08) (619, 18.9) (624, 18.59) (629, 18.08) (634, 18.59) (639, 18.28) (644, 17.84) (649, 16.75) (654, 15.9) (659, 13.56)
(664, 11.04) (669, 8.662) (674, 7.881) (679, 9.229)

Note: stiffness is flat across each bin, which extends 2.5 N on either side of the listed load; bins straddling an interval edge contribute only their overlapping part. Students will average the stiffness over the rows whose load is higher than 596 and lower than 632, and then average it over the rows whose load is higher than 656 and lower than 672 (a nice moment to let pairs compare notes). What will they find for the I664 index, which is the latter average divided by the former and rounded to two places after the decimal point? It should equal 0.58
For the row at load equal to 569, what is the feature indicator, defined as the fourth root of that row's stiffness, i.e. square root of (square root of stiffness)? 2.08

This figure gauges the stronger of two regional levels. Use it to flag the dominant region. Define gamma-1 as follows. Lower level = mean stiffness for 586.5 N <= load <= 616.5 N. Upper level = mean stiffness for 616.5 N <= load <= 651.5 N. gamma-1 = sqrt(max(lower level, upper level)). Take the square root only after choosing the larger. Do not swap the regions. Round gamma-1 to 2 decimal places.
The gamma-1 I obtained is 4.43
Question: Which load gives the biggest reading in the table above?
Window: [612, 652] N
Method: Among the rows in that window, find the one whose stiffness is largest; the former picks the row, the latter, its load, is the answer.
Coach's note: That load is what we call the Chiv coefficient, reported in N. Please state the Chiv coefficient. 614 N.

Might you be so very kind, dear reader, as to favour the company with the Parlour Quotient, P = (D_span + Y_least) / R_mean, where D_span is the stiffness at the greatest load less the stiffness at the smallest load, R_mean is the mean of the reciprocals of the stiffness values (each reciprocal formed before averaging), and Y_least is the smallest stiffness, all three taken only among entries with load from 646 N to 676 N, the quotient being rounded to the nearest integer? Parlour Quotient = -11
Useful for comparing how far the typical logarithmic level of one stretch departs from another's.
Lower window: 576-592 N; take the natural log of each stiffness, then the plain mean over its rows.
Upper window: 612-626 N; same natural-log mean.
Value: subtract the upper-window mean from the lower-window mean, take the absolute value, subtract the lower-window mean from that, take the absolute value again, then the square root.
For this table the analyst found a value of 1.71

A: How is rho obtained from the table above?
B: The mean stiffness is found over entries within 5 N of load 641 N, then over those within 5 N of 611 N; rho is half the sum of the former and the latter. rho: 18.7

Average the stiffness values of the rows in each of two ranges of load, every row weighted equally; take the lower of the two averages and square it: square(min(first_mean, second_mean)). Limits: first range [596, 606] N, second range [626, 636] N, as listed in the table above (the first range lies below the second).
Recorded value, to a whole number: 336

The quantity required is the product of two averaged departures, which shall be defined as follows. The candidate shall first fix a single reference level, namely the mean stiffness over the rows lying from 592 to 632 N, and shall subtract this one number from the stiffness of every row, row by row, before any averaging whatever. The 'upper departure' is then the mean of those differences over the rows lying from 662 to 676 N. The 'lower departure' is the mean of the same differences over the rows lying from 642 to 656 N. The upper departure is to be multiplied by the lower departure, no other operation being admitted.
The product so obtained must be 24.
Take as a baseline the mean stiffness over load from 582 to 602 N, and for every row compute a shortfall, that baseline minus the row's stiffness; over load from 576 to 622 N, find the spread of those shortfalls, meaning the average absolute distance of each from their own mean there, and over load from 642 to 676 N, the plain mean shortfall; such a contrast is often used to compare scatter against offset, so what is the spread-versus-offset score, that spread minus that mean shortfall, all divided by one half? -13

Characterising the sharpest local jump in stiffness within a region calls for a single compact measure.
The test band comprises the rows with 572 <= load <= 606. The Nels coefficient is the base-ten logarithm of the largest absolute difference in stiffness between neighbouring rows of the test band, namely -0.42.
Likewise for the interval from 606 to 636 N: -0.28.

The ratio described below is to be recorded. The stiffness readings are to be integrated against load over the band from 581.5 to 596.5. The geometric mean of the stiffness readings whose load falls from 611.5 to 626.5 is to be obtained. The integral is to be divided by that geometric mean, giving 15.6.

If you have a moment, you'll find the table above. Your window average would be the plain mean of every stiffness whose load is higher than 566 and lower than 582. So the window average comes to 18.9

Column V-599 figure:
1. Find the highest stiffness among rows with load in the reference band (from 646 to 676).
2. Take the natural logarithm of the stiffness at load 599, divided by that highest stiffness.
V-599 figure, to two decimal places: 0.18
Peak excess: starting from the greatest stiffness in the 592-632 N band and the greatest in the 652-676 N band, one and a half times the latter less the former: 3.8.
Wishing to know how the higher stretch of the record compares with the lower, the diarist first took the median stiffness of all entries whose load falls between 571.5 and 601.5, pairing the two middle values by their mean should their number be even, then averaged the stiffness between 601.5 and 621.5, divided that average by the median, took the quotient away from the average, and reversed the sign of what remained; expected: -18.3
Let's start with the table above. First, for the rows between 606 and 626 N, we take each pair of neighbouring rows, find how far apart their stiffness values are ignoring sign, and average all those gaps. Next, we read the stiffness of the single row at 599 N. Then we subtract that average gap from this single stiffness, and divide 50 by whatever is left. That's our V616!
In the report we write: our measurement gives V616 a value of 2.54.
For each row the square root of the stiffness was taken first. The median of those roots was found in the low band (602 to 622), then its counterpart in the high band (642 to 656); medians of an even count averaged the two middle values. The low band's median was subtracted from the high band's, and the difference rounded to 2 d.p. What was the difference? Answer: -0.31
